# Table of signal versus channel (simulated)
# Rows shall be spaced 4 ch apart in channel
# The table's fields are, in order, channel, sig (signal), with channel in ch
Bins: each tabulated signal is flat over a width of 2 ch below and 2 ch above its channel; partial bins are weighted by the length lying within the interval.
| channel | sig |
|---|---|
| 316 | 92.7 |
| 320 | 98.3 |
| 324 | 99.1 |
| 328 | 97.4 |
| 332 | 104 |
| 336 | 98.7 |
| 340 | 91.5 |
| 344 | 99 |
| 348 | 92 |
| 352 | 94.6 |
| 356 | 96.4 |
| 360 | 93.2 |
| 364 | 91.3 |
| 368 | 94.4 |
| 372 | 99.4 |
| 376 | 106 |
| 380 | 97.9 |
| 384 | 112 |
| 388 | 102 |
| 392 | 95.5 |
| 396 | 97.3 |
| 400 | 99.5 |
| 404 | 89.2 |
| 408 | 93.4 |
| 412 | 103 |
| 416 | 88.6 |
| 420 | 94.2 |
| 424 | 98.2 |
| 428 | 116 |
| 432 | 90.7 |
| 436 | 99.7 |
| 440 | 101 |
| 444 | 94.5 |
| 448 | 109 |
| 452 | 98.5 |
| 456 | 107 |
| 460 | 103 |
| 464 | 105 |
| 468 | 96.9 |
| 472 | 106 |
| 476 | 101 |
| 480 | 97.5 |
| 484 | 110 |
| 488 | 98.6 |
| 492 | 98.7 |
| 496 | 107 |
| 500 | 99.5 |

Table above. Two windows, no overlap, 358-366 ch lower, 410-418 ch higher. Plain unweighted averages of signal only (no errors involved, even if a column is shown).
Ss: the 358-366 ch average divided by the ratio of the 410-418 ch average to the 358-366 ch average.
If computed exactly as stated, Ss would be 89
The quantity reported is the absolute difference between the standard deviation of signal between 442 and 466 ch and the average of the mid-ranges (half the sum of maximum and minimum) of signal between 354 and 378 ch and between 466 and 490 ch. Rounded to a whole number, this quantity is 96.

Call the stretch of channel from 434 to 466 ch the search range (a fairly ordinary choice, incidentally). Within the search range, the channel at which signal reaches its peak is 448 ch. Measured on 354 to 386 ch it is 384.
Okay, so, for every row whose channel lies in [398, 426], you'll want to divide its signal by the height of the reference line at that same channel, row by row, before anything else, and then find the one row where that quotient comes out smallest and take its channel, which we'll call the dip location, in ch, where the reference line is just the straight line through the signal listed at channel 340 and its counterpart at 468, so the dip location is 416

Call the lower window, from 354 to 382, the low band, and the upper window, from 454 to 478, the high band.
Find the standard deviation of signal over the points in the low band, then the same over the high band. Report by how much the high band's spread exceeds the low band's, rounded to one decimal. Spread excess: -1.1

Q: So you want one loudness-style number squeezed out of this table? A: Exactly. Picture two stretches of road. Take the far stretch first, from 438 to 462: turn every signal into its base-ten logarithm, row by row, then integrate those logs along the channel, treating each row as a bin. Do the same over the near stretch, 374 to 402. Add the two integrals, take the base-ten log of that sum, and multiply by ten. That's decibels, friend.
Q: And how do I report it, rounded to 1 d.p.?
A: 20.2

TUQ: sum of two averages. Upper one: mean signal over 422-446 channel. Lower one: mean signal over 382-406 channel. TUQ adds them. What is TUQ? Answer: 199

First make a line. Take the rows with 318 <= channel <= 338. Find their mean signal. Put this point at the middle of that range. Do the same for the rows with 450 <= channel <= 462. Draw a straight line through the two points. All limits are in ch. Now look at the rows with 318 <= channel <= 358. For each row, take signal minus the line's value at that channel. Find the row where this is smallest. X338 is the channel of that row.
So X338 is 340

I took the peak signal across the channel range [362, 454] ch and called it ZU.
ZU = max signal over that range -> 116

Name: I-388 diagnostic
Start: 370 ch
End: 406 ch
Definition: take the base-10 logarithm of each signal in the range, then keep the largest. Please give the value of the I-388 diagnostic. 2.049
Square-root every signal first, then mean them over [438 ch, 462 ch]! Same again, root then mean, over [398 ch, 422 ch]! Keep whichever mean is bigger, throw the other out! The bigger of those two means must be 10.10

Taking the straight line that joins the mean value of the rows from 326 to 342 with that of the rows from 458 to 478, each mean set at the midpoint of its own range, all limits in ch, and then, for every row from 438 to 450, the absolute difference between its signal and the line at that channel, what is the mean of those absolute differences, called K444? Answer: 4.94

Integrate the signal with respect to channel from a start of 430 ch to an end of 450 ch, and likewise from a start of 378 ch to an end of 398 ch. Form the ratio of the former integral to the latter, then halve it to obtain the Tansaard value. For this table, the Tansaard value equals 0.490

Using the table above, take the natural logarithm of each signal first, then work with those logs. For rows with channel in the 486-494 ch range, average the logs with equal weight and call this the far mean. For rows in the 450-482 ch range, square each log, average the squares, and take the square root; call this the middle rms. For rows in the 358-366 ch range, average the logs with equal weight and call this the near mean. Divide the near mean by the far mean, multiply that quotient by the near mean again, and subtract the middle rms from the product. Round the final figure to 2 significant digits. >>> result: -0.16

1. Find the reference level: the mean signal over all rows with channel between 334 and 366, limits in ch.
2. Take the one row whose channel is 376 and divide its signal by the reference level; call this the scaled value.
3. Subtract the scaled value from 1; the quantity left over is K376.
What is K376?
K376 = -0.121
